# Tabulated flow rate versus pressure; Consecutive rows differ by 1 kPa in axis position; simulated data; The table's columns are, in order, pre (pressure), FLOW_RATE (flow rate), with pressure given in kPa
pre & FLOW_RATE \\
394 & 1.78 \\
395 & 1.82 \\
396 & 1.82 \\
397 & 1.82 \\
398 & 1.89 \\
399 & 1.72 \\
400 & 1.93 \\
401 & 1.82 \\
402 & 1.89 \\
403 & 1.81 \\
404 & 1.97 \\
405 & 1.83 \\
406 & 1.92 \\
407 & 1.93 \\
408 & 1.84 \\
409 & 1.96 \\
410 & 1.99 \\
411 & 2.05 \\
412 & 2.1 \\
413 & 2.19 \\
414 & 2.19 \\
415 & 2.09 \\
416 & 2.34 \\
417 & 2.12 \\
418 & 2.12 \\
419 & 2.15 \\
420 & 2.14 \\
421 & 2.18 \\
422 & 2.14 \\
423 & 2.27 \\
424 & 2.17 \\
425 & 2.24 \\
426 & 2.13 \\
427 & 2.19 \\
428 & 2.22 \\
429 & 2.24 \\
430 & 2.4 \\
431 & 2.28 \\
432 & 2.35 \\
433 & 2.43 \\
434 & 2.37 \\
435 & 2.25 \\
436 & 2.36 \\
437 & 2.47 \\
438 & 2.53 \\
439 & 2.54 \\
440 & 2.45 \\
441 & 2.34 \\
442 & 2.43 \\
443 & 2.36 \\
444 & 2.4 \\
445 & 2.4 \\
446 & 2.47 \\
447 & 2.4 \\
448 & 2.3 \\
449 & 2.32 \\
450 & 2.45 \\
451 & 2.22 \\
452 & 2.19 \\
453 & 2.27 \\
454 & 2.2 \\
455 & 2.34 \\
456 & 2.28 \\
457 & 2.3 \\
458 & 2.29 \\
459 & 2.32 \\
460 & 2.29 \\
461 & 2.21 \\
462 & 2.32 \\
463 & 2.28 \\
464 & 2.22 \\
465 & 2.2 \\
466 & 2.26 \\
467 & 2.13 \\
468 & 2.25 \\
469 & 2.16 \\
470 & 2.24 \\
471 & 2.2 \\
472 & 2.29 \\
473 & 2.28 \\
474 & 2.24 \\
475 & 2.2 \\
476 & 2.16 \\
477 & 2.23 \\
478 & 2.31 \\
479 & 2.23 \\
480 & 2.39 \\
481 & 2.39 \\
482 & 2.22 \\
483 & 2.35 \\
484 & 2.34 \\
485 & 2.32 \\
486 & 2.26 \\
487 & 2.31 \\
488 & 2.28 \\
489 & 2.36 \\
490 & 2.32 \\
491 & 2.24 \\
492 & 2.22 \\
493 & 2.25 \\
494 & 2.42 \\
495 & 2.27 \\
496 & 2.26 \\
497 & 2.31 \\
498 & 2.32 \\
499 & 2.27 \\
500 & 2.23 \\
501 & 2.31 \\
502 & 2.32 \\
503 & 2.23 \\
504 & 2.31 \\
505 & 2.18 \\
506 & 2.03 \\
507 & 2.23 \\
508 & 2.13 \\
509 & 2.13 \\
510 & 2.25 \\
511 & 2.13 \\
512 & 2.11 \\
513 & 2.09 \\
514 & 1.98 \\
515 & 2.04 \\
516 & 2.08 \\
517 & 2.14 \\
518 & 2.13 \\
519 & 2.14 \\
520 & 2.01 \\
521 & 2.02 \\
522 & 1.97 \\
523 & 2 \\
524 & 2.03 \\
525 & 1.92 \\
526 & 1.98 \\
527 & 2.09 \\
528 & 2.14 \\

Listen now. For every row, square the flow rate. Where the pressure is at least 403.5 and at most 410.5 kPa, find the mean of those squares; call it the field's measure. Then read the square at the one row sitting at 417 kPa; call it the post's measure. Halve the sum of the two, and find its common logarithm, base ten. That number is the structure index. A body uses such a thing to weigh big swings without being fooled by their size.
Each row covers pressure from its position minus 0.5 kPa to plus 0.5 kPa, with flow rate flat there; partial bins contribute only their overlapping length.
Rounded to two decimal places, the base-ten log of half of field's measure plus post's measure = 0.61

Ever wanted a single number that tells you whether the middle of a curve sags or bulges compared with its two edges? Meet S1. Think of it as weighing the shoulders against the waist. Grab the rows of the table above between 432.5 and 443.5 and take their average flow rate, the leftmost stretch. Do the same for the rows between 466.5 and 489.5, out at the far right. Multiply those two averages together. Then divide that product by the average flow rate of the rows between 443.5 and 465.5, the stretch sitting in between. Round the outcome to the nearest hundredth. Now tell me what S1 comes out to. 2.37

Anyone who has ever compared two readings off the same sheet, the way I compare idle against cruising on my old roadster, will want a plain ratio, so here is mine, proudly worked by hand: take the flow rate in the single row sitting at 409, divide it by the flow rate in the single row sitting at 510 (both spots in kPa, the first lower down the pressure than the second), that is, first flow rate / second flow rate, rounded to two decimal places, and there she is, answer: 0.87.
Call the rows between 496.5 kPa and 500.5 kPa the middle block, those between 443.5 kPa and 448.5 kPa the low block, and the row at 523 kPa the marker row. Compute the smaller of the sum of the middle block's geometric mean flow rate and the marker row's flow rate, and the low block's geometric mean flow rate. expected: 2.39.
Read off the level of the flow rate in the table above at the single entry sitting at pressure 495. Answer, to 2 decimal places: 2.27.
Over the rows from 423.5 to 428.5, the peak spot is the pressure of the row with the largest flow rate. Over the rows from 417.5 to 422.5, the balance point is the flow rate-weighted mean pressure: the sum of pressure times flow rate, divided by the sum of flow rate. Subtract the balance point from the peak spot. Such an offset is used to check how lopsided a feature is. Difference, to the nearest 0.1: 5.0 kPa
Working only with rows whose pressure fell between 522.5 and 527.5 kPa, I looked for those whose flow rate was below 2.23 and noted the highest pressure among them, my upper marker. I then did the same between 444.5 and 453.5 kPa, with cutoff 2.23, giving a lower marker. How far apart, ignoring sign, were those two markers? 75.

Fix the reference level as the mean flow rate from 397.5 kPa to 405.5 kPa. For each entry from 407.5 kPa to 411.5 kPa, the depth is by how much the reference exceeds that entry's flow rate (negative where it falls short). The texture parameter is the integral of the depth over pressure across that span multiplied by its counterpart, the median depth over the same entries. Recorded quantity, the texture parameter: 0.0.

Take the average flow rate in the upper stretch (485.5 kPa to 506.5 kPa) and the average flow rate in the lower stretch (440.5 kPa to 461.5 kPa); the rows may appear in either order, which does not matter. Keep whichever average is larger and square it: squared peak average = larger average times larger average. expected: 5.40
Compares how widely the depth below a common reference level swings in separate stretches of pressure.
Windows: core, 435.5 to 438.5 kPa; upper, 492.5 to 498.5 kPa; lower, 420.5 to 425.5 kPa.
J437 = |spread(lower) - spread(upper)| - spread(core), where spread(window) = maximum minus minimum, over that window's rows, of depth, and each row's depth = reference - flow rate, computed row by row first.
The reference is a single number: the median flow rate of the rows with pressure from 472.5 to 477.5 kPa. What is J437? -0.13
